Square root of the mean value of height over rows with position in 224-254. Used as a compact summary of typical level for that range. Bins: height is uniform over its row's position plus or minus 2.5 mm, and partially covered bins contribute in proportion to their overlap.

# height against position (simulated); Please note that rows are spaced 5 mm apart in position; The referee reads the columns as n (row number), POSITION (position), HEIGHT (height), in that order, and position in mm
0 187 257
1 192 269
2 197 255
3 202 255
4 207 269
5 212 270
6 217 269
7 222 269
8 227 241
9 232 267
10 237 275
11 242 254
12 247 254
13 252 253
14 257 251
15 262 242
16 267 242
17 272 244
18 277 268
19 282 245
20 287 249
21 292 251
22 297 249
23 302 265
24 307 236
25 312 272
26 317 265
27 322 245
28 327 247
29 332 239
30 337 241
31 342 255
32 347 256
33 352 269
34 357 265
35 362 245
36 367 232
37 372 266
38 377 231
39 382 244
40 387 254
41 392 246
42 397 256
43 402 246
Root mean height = 16.0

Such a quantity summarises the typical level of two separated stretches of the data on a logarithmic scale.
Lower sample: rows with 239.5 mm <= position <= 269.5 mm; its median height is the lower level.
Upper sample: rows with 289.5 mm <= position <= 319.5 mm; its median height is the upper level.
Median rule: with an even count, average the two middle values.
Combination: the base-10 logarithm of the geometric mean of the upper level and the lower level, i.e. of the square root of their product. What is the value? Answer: 2.41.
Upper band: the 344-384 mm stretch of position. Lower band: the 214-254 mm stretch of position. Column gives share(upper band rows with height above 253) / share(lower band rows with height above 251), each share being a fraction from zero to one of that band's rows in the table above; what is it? 0.57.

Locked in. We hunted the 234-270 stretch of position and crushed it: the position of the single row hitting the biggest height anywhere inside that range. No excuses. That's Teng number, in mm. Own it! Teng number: 237 mm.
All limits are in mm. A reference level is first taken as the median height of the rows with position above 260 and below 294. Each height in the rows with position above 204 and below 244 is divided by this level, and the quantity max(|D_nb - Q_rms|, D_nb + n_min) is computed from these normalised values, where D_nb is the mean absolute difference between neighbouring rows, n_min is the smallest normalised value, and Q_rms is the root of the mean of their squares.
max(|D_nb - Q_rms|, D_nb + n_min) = 1.03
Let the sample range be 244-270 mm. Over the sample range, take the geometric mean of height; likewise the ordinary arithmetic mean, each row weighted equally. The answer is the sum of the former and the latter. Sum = 497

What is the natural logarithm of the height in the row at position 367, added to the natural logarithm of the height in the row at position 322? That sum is 10.9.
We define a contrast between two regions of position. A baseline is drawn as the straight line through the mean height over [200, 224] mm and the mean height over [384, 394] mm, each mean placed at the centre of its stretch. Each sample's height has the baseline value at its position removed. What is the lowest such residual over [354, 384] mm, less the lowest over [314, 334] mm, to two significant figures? -3.8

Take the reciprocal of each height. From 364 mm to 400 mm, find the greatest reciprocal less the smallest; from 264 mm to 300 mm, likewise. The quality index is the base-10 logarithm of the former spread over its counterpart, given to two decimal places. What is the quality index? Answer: 0.15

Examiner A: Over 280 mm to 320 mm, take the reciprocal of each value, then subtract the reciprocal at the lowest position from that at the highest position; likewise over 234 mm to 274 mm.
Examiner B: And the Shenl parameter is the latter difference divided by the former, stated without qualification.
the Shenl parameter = -1.5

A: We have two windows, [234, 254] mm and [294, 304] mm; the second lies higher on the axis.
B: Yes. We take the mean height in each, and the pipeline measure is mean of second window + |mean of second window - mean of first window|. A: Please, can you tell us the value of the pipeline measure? 259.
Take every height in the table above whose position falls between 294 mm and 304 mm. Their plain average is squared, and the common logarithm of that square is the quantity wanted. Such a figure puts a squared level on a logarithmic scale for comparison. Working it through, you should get 4.82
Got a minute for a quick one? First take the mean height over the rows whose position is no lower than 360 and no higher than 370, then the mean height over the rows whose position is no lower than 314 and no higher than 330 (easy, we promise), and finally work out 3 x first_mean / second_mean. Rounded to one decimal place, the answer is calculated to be 2.8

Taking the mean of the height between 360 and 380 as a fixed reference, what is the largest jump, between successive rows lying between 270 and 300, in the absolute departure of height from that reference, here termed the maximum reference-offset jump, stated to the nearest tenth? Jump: 24.0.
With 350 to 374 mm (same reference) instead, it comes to 20.0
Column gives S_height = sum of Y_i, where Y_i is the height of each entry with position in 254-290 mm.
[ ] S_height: 1741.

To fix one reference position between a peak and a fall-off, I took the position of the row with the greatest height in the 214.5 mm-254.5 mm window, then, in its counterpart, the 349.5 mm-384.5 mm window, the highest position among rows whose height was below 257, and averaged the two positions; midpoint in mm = 309.5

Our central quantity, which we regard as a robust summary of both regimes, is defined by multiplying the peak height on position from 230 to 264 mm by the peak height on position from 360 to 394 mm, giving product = 73150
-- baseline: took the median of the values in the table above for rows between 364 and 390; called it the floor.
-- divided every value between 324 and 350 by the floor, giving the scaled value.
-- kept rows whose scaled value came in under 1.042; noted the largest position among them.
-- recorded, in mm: 337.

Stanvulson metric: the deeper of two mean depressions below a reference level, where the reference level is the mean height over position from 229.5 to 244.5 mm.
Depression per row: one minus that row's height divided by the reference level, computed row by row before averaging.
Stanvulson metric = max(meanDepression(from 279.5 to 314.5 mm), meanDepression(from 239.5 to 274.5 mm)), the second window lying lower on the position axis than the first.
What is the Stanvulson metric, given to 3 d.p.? 0.063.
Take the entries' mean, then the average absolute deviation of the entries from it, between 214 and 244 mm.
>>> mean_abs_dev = 10.0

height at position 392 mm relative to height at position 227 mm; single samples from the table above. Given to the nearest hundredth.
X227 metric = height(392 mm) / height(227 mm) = 1.02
